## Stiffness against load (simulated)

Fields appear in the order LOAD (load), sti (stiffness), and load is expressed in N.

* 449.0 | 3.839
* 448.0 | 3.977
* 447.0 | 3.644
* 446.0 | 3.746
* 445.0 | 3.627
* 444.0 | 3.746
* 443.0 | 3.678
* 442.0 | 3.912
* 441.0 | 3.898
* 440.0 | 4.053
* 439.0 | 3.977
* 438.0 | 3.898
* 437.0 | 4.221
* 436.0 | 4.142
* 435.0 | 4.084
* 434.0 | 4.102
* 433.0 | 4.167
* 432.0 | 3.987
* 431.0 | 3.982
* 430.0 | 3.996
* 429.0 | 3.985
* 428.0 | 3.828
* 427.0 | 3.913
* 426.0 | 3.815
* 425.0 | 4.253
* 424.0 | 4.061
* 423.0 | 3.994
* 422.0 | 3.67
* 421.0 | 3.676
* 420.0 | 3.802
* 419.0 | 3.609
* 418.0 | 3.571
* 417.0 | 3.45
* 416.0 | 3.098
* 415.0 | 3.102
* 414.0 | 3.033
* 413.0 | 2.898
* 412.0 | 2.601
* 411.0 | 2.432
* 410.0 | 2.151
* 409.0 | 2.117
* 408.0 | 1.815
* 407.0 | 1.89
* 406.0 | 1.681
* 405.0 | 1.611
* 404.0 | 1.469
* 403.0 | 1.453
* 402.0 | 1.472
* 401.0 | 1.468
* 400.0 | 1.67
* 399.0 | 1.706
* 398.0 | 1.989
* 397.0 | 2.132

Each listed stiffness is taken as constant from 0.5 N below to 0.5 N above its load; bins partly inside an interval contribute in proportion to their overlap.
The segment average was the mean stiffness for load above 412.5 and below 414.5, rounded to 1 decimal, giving 3.0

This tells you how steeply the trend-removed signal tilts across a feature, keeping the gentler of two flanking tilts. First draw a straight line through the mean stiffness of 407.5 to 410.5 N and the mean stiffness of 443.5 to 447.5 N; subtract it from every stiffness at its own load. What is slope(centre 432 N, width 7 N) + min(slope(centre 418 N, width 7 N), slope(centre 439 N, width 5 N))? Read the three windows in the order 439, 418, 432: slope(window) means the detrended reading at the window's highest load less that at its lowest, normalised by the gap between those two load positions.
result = -0.16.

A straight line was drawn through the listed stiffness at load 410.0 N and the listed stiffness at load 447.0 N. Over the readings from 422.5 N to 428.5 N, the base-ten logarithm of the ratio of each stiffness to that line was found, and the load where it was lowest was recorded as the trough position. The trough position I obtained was 428.0 N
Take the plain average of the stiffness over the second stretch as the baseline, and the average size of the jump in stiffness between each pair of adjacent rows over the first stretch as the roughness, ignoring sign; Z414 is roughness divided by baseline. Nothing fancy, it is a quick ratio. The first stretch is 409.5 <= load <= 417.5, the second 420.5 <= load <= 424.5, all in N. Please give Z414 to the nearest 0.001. 0.048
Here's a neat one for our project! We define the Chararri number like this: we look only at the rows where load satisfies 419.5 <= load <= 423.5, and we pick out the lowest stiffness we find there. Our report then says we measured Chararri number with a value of 3.67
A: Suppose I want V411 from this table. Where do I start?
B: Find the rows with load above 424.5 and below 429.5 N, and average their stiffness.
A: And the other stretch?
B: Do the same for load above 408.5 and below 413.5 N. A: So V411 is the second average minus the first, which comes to -1.5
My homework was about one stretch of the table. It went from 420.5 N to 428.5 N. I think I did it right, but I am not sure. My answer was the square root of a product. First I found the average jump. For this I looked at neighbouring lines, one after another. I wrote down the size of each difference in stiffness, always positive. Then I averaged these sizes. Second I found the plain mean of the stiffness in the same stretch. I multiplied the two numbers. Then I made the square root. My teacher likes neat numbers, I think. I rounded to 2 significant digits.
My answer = 0.82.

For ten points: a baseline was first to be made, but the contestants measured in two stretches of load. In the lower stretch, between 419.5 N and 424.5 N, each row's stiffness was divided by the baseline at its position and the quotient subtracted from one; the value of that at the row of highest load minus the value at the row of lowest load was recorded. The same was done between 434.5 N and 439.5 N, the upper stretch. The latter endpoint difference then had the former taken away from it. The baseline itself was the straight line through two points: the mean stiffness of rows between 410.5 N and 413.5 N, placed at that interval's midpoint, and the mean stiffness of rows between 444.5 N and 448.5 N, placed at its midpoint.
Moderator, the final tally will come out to 0.10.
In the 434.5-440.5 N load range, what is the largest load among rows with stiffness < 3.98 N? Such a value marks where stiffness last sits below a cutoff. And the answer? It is 439.0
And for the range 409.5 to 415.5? 415.0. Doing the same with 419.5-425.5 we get 422.0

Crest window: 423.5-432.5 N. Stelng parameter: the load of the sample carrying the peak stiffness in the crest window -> 425.0 N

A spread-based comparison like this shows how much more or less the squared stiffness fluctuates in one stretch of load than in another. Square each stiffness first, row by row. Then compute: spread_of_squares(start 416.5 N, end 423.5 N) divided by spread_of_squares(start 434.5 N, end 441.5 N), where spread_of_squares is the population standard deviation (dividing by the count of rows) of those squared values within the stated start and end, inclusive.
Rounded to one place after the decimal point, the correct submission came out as 1.3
